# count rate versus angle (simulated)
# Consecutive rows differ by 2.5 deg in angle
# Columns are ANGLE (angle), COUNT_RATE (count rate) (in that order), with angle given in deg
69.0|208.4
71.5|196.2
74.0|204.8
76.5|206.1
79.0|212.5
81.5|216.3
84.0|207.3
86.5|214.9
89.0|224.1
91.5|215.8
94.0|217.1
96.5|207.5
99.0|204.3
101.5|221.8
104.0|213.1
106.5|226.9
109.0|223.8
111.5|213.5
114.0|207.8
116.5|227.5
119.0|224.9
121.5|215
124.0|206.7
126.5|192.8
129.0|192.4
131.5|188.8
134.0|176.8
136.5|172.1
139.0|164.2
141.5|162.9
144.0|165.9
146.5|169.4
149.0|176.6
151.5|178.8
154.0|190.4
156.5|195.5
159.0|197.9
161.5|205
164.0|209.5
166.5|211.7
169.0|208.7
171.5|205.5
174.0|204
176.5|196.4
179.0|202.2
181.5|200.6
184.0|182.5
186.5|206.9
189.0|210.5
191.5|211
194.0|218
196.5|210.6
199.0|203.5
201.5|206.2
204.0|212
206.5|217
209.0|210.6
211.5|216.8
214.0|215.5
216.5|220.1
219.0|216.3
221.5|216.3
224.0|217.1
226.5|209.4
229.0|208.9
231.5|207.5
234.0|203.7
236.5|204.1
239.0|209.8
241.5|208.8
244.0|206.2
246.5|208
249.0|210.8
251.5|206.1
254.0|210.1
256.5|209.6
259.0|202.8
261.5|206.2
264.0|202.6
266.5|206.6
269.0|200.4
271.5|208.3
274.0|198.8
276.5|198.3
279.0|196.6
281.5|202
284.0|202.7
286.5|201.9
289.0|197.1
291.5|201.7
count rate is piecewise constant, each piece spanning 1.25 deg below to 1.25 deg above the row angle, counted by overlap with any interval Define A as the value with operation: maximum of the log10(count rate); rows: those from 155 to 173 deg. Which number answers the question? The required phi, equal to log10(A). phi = 0.367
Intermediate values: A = 2.33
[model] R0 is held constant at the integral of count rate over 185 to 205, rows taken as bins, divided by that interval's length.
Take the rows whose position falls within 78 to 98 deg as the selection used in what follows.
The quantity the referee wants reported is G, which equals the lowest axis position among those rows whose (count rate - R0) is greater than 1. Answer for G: 79.0 deg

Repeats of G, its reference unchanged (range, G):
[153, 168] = 166.5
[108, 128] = 109.0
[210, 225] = 211.5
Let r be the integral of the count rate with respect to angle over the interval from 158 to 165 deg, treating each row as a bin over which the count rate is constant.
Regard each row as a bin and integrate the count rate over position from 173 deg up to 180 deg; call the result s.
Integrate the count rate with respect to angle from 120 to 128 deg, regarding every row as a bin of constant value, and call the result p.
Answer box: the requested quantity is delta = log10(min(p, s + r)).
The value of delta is 3.21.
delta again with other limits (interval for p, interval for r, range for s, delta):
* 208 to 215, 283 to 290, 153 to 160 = 3.18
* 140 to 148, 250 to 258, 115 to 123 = 3.12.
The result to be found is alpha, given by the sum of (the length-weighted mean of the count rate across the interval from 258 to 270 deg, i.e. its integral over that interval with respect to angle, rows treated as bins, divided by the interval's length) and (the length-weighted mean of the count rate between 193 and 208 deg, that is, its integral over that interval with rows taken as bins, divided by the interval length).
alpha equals 415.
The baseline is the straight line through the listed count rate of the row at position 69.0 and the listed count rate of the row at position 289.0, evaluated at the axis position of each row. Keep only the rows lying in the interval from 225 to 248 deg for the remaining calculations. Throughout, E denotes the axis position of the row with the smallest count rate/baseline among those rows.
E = 234.0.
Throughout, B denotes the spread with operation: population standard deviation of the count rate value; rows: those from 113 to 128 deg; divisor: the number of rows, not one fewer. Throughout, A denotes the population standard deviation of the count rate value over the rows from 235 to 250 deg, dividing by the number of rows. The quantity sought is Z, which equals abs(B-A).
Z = 9.5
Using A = 2.2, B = 11.8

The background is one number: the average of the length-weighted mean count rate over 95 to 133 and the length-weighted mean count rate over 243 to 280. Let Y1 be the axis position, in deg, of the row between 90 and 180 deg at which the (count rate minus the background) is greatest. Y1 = 116.5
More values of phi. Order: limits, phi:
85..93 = 0.371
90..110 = 0.372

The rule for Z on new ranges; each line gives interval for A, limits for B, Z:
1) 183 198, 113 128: 0.5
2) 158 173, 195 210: 0.1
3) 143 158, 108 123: 3.5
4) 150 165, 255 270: 6.9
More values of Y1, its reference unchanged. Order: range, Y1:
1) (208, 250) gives 216.5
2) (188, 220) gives 216.5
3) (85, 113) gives 106.5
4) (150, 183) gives 166.5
